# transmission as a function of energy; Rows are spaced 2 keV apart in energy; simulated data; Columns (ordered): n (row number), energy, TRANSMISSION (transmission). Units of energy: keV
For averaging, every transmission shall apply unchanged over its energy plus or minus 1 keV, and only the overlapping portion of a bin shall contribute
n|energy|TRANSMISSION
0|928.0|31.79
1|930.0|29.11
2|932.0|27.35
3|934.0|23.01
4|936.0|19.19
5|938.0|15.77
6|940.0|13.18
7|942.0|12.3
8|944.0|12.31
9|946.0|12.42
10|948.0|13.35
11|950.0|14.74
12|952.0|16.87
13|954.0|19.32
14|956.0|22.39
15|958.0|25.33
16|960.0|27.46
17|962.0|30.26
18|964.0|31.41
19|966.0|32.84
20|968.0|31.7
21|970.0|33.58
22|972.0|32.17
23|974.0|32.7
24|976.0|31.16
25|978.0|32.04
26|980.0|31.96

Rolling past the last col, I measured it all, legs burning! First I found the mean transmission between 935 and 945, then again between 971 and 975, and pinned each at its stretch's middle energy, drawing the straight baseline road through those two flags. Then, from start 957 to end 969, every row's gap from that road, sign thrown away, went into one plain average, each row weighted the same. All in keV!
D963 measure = 2.8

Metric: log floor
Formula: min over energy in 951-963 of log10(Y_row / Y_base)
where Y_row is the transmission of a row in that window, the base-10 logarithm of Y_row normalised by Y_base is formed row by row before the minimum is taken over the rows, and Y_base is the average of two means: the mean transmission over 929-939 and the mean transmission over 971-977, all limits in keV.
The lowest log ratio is -0.21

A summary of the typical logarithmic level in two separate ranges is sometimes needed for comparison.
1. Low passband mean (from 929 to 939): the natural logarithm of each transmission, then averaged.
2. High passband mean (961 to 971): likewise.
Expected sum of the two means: 6.6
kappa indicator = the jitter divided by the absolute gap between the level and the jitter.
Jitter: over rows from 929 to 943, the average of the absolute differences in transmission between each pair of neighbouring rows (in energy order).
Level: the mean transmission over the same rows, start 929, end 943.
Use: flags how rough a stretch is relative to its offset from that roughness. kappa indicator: 0.16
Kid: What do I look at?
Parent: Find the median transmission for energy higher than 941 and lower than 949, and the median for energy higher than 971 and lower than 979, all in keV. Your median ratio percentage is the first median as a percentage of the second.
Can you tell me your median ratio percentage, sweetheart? 39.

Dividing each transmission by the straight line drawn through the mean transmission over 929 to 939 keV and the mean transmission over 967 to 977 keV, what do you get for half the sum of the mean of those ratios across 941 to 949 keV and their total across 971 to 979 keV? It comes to 2.19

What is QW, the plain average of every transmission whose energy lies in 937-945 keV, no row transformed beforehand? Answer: 13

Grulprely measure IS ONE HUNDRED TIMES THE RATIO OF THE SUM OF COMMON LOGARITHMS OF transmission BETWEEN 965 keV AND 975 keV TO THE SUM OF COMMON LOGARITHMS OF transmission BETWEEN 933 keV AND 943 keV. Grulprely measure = 125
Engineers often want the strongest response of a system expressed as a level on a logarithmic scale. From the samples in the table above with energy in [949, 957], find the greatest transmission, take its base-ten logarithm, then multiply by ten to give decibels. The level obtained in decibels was 13.5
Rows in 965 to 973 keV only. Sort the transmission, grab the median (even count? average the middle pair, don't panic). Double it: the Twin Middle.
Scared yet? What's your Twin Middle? 65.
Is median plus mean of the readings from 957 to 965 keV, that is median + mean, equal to 57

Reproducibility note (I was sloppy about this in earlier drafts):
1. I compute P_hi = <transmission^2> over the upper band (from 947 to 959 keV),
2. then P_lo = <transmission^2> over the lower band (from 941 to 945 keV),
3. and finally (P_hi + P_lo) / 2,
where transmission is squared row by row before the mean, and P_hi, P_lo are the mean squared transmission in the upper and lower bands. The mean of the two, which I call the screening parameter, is 259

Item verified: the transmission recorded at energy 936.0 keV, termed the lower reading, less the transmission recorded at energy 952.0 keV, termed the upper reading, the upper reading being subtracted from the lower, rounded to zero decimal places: 2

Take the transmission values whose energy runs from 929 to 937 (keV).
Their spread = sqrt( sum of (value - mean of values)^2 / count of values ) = 3.9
